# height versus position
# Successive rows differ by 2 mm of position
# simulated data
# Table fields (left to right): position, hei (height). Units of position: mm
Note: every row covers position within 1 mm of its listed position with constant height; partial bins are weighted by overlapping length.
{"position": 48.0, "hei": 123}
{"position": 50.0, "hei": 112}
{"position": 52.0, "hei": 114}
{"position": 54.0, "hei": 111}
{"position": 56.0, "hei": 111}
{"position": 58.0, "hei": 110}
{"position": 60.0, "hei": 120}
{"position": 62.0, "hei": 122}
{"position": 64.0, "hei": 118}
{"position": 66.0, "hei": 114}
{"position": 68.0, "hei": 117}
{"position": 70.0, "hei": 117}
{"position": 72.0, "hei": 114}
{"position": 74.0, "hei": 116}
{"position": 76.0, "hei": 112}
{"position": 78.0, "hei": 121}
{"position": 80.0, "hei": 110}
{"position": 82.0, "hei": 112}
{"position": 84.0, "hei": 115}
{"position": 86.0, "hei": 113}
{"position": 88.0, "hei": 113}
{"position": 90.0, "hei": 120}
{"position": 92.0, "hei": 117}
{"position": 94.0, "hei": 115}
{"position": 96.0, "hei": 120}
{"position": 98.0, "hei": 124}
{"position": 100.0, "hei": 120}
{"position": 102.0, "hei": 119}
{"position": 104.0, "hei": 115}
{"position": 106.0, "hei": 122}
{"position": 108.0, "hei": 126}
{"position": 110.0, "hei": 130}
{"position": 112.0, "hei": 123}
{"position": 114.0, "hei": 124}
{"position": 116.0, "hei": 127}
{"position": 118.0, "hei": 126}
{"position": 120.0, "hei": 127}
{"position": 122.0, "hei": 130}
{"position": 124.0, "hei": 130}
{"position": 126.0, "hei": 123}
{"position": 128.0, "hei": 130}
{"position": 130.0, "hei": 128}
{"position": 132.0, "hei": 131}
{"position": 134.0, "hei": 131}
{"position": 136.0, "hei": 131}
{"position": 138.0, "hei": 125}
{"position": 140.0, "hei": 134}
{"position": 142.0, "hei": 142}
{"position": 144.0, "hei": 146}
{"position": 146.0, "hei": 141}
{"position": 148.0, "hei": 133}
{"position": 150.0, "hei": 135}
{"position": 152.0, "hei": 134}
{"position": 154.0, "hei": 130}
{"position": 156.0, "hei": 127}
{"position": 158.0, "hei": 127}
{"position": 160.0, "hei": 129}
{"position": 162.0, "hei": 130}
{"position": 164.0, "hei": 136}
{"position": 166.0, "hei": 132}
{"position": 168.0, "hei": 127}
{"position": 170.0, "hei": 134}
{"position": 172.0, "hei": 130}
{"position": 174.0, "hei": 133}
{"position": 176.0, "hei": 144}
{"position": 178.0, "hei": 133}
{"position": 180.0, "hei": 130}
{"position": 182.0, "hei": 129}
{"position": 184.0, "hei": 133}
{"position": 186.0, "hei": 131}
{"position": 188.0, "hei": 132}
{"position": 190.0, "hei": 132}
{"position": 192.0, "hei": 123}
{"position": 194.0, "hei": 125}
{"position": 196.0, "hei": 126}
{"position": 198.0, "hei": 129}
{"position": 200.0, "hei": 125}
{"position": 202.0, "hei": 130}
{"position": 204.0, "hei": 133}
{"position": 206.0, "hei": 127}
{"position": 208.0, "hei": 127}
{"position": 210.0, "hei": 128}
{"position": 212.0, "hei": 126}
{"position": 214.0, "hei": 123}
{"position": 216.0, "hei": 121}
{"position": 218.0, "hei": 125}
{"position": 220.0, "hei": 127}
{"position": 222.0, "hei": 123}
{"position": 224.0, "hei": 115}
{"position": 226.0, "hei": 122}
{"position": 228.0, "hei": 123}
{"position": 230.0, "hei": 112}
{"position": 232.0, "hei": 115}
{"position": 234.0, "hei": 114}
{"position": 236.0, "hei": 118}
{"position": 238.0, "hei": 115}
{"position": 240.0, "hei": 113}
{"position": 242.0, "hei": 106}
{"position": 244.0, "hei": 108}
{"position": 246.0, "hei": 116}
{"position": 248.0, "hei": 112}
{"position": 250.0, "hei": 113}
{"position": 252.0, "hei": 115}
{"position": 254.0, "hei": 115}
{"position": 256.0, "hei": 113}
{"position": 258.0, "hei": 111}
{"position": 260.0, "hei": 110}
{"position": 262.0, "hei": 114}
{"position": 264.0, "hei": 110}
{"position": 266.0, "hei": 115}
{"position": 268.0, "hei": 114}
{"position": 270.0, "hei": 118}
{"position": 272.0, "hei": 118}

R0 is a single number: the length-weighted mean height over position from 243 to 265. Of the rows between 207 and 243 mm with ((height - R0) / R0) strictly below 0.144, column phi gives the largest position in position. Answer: 242.0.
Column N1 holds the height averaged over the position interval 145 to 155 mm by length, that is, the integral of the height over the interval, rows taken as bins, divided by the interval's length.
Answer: 135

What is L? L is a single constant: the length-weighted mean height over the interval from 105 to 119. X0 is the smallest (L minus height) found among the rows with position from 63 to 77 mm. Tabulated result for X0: 7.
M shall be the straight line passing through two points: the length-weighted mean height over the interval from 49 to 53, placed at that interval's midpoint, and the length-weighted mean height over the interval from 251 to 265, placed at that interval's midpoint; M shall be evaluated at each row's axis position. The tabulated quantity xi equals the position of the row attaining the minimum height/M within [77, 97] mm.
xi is 80.0 mm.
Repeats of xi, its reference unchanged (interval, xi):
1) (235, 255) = 242.0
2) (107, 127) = 112.0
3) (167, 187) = 168.0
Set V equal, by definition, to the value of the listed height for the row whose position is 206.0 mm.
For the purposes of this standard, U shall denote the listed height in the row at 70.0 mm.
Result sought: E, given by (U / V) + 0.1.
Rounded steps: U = 117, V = 127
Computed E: 1.02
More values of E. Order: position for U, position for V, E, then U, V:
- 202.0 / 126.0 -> 1.16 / 130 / 123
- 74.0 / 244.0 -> 1.17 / 116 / 108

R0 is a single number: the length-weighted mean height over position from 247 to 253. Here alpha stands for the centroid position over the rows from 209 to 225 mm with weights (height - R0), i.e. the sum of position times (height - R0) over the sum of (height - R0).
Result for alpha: 215.9 mm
